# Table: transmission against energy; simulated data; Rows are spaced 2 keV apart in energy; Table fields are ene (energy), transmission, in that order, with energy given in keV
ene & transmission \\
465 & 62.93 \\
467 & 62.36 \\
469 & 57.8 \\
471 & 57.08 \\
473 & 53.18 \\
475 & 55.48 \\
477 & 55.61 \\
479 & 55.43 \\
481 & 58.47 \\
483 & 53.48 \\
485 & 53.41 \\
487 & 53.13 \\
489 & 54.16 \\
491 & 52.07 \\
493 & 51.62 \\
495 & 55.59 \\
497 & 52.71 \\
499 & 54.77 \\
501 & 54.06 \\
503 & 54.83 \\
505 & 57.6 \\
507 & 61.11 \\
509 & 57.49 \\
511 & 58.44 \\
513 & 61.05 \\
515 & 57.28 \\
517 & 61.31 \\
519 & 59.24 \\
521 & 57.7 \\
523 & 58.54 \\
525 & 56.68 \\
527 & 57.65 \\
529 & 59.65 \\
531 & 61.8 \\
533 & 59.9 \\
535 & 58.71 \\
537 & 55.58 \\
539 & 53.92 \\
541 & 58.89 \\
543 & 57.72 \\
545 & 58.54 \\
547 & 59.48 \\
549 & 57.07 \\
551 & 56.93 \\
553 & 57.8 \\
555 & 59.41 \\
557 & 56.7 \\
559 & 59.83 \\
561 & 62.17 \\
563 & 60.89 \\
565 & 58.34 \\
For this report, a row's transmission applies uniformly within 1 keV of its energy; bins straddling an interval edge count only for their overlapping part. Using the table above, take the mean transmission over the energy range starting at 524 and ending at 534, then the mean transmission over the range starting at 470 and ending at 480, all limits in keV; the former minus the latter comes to 3.8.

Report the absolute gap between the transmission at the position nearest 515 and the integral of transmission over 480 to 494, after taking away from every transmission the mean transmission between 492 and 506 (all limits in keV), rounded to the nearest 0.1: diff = 12.5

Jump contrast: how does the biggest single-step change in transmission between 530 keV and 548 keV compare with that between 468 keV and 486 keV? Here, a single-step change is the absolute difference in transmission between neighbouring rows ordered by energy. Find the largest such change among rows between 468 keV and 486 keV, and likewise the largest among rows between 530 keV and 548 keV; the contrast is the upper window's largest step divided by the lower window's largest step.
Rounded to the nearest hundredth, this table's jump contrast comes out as 1.00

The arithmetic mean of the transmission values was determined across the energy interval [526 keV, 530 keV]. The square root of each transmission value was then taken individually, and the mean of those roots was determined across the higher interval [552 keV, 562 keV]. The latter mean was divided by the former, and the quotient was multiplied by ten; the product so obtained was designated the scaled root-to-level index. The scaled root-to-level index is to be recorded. 1.31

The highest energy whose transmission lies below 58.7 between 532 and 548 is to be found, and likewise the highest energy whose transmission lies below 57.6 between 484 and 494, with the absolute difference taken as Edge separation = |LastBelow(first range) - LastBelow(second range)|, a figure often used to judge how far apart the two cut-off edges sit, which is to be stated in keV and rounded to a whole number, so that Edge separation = 52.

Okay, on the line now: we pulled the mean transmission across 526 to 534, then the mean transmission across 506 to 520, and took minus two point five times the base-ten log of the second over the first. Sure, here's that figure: 0.01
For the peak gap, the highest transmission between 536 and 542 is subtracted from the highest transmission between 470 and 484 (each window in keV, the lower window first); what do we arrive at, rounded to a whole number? 0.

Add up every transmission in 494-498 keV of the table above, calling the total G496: 108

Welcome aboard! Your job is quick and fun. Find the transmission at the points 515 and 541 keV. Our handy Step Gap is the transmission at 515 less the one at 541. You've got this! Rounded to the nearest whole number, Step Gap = -2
